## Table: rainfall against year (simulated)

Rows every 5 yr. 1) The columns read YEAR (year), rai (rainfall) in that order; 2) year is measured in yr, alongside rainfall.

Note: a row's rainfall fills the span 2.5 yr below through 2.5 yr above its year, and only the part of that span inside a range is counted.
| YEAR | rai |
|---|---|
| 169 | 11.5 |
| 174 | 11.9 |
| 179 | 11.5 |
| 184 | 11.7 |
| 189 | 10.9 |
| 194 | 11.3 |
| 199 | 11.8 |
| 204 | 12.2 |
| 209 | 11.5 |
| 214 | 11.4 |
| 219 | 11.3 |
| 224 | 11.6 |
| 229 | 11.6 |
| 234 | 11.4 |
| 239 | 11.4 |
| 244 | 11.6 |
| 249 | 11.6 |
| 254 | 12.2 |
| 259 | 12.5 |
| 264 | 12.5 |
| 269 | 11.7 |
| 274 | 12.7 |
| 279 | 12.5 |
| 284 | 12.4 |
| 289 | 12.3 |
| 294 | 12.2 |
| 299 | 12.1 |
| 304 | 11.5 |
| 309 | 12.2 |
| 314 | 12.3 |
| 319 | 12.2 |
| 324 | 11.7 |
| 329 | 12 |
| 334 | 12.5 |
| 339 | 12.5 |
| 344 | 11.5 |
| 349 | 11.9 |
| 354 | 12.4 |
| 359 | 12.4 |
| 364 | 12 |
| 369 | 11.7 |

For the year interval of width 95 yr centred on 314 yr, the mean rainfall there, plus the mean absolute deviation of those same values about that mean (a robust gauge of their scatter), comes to 12.4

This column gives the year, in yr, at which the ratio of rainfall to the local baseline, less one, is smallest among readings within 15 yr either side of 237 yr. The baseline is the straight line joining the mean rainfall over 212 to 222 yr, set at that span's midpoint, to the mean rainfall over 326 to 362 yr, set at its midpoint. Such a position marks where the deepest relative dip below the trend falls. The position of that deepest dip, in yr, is 239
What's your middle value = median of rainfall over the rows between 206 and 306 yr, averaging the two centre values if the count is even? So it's 11.65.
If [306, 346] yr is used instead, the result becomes 12.20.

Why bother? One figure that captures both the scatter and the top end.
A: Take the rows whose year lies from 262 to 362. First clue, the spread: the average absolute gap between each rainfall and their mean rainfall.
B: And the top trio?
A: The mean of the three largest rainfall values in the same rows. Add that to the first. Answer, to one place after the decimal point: 12.8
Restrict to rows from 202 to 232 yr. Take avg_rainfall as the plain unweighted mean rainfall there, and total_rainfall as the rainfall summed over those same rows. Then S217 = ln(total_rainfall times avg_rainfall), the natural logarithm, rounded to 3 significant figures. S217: 6.69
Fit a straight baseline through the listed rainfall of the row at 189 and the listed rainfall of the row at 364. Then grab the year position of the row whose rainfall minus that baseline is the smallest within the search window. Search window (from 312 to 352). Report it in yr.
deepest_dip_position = 344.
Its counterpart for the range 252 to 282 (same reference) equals 269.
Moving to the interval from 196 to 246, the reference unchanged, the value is 239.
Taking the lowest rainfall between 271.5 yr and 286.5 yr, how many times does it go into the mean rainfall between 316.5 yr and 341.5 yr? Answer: 0.98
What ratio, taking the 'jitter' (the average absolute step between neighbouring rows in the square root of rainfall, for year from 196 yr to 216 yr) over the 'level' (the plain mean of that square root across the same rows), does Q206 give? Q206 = 0.017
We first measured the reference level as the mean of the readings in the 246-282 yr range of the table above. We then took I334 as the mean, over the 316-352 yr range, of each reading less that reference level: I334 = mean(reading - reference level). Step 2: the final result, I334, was -0.2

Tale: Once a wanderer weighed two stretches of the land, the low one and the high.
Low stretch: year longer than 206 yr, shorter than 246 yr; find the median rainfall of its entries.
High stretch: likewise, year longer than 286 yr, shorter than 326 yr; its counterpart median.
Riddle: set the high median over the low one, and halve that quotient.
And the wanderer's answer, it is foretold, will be 0.533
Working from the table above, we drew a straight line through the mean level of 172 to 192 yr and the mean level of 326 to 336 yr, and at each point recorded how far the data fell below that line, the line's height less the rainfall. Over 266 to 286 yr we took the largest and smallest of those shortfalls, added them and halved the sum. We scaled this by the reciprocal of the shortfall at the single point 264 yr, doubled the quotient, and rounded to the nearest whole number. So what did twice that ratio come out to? 1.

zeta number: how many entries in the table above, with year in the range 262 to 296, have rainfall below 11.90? 1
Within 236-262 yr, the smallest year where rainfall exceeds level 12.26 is 259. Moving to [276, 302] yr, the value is 279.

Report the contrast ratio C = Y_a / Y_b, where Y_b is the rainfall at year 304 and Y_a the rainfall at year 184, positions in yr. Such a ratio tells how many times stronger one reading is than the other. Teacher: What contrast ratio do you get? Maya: 1.02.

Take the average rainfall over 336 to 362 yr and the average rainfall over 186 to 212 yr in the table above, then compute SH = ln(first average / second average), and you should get 0.051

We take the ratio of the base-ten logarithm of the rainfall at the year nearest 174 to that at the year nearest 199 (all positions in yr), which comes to 1.00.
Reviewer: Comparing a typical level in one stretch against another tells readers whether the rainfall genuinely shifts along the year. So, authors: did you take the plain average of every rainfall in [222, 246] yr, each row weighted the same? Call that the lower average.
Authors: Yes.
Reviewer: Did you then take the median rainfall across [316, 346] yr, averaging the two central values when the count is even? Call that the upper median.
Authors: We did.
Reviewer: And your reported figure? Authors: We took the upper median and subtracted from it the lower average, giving 0.6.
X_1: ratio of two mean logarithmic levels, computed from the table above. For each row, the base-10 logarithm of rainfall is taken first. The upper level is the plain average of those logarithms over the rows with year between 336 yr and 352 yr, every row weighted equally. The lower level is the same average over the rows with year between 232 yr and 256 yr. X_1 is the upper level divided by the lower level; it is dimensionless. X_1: 1.01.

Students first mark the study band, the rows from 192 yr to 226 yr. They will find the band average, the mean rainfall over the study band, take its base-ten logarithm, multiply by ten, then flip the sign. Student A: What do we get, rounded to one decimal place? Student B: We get -10.6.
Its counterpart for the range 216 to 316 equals -10.8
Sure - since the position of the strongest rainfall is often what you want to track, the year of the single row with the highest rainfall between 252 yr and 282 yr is 274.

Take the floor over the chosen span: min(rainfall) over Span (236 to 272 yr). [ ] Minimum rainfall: 11.4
